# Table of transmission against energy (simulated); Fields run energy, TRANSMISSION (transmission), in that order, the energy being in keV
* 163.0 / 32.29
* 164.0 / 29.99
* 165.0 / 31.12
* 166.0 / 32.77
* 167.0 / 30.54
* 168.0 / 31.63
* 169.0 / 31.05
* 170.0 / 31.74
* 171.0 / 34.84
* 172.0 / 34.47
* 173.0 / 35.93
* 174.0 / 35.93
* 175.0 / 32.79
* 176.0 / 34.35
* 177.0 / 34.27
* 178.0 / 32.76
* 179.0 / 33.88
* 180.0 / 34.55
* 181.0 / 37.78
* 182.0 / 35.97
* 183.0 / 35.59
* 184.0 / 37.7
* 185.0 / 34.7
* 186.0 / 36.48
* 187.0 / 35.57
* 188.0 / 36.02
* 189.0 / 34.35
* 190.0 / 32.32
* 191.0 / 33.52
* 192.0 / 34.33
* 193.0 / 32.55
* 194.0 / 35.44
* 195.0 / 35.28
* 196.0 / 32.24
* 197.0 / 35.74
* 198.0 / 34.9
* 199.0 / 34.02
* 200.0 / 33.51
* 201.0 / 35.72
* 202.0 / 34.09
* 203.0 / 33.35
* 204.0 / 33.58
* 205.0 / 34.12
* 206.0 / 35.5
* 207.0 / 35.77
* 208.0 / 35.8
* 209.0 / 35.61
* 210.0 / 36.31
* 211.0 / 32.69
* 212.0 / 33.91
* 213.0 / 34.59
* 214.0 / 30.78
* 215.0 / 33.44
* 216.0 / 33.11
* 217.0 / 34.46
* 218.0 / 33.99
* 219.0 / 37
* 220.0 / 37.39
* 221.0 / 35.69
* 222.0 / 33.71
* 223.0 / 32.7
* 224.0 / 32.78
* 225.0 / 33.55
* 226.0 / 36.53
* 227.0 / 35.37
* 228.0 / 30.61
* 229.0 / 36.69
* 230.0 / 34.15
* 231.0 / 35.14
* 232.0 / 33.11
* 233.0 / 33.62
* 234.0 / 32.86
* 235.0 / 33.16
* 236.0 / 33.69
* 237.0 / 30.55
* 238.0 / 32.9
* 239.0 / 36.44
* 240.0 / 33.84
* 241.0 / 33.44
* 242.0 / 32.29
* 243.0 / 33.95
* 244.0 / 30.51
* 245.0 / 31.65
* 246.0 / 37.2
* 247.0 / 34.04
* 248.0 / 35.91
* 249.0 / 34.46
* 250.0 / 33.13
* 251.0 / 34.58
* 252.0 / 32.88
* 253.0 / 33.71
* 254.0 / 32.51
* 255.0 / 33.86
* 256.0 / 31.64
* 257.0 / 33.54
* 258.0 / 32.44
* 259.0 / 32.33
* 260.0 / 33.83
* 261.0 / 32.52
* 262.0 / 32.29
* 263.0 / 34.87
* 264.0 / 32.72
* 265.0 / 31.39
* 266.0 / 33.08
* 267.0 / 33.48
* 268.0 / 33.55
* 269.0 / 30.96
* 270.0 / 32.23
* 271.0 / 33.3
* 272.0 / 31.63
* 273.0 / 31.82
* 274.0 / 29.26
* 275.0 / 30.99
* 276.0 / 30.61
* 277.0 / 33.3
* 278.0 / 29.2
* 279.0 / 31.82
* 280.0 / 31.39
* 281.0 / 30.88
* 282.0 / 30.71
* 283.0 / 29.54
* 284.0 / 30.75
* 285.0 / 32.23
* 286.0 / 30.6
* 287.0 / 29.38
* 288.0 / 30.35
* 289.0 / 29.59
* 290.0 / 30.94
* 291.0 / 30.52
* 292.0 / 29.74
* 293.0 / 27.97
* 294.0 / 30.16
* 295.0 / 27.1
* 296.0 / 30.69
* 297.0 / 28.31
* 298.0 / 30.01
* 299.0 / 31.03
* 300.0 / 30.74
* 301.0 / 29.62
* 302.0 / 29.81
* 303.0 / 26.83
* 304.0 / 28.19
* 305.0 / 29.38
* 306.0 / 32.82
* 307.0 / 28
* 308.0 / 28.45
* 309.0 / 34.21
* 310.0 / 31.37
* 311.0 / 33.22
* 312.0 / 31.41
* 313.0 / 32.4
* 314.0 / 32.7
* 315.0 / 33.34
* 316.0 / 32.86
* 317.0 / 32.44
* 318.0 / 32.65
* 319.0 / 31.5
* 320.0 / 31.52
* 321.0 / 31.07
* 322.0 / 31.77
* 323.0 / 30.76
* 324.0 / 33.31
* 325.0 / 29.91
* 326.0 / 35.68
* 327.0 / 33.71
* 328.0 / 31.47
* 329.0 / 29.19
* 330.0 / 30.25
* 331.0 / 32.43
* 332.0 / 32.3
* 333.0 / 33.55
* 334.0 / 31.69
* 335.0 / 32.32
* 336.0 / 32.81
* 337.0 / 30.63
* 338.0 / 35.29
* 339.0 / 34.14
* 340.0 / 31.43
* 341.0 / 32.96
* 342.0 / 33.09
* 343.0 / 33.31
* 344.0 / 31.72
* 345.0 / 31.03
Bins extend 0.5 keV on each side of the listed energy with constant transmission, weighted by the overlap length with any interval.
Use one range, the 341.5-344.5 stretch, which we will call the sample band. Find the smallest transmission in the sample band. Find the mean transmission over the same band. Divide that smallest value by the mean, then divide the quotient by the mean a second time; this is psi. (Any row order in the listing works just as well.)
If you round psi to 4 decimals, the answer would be 0.0297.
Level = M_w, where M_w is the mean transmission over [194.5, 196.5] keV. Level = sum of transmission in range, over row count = 33.8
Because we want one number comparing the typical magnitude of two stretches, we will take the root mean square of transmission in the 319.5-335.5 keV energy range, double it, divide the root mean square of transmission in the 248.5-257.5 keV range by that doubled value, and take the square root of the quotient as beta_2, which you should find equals 0.723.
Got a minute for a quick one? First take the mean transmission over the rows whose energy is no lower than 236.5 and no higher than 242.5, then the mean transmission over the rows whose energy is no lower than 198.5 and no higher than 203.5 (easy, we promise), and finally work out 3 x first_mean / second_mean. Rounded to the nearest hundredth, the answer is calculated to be 2.92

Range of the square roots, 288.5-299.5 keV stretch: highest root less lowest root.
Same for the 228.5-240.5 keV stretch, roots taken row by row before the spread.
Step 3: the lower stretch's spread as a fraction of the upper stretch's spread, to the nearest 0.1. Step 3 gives 1.5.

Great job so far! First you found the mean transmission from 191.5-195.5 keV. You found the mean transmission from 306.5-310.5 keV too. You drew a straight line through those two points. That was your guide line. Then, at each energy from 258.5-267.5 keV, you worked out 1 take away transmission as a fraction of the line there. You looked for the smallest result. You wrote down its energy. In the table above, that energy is 263.0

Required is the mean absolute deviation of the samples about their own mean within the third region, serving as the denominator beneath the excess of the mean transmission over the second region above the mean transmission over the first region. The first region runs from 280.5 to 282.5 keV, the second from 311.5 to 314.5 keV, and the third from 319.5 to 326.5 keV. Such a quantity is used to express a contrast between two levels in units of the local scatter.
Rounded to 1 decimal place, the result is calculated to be 1.0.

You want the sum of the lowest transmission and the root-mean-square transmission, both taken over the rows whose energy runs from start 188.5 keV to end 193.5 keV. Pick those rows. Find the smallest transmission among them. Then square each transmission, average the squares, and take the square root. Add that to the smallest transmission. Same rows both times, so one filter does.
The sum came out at 66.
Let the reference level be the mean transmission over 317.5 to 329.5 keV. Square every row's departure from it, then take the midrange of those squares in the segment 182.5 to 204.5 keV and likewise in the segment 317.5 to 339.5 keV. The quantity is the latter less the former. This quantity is -10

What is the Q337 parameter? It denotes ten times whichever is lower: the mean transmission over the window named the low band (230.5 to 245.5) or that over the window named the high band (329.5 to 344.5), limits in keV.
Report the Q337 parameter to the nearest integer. 325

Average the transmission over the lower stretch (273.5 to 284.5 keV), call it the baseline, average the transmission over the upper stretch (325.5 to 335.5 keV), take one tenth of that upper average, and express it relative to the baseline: 0.105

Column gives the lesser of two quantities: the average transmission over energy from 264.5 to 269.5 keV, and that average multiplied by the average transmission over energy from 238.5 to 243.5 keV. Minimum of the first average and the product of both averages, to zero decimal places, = 32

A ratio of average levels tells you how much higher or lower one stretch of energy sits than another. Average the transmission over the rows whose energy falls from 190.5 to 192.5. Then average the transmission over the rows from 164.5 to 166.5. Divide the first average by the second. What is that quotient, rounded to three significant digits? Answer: 1.06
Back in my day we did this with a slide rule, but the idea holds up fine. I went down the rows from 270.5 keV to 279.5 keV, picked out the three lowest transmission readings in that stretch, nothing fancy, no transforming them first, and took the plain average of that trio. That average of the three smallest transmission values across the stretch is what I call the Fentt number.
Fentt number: 29.7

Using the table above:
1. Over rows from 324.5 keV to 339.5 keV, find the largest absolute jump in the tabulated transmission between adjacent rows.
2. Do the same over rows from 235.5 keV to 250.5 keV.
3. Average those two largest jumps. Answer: 5.7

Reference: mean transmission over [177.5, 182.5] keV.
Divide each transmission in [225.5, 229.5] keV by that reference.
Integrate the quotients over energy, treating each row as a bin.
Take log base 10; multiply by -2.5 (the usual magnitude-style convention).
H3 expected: -1.499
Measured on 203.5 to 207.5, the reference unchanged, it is -1.498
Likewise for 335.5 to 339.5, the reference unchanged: -1.449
